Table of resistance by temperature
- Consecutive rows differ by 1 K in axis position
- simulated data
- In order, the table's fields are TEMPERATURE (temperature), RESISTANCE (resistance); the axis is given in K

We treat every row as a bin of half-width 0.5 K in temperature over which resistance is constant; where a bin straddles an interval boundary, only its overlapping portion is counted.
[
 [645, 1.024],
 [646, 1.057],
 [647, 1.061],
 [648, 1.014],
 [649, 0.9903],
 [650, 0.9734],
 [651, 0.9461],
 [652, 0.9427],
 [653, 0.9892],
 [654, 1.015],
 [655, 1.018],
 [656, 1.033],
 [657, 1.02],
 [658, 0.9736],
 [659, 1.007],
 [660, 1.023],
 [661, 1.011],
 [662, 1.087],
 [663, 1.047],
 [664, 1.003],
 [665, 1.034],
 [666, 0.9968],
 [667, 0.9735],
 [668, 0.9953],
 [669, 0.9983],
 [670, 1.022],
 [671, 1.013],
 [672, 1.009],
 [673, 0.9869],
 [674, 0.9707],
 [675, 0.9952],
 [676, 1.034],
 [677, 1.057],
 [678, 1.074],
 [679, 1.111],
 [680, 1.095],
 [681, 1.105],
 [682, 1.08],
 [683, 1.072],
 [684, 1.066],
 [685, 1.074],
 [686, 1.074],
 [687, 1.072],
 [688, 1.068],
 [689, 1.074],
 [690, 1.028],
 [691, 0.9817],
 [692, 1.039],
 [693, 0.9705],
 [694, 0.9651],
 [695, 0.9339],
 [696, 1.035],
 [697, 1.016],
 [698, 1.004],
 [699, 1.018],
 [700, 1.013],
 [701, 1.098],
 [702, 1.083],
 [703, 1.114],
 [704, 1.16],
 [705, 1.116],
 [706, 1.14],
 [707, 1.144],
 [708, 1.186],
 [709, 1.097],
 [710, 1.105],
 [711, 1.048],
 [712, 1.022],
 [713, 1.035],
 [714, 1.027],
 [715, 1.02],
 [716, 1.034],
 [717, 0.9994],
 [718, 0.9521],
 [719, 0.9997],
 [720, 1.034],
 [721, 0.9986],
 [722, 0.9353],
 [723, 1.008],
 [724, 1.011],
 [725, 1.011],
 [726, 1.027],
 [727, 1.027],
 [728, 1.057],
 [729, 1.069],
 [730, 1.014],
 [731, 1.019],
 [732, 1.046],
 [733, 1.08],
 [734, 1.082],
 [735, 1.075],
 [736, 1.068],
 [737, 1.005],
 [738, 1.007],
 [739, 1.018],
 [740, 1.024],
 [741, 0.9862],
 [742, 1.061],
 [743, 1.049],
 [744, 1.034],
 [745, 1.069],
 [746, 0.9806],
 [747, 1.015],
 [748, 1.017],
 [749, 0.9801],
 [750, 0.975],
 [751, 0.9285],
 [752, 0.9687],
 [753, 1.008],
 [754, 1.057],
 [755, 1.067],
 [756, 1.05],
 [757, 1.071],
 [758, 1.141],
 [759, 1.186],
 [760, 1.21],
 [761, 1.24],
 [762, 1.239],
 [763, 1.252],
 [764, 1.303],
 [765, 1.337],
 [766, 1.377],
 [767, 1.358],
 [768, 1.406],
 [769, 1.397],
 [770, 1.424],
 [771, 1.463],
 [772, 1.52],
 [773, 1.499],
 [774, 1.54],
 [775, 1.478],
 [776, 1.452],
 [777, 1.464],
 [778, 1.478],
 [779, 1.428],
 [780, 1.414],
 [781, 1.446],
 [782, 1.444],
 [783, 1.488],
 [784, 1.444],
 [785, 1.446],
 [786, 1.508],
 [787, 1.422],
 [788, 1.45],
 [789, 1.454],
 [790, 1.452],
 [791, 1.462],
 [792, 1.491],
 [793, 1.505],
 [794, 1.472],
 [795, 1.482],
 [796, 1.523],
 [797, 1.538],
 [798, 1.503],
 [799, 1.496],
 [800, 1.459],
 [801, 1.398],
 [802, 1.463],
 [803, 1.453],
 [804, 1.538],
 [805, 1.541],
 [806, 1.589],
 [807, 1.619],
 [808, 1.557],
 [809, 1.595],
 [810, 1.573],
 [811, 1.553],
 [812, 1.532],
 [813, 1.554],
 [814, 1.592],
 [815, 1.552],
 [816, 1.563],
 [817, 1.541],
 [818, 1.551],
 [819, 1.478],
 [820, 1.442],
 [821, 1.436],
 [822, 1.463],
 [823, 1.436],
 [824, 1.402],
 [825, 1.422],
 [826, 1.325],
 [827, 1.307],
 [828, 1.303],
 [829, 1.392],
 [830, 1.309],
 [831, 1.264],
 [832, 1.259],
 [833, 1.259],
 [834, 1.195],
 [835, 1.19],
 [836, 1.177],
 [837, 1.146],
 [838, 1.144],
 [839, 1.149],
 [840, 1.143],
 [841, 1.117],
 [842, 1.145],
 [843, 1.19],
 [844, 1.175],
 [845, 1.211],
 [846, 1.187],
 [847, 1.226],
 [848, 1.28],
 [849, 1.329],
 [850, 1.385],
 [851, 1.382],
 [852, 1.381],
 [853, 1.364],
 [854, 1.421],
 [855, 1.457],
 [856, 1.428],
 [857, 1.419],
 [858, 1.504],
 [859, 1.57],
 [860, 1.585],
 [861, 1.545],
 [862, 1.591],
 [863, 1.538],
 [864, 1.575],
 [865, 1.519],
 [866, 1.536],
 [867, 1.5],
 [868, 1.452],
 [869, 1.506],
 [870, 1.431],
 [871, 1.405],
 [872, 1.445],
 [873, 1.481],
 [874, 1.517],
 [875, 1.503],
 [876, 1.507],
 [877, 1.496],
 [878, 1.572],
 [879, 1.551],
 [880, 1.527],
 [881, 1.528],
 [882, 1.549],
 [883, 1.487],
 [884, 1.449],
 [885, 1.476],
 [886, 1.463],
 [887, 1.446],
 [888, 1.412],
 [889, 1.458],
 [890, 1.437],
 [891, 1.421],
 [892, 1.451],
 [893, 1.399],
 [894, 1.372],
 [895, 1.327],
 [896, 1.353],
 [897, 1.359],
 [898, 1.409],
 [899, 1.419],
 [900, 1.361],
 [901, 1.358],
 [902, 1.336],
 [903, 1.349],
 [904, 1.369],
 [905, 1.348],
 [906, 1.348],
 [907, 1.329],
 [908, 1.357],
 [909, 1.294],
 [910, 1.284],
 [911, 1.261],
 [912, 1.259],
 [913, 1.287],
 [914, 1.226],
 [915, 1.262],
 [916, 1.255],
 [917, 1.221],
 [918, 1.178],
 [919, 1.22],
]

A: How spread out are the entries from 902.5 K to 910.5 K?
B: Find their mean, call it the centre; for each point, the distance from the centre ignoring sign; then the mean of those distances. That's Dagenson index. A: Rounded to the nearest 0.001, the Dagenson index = 0.024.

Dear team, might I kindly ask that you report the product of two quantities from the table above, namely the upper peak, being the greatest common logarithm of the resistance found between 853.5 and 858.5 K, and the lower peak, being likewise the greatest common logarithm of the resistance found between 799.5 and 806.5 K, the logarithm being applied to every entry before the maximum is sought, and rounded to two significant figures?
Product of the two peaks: 0.036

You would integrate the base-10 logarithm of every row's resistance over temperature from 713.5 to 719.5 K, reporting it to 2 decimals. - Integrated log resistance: 0.01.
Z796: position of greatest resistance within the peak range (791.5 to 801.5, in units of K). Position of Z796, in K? 797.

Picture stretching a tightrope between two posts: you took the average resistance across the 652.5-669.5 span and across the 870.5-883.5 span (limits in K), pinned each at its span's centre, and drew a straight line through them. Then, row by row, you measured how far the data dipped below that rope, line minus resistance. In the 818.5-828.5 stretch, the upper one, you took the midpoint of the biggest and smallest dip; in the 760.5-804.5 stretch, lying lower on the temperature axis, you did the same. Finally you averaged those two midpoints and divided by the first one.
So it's 9.8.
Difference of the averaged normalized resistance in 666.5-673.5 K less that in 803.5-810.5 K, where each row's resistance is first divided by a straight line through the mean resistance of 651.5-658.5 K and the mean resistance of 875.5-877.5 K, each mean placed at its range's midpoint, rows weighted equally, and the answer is -0.20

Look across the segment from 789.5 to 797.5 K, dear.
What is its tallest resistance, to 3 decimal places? 1.538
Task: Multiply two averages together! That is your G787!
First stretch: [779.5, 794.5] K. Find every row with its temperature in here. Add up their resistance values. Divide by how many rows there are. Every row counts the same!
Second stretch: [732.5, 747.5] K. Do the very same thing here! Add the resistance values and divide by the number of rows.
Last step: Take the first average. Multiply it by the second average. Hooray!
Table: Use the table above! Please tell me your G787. 1.51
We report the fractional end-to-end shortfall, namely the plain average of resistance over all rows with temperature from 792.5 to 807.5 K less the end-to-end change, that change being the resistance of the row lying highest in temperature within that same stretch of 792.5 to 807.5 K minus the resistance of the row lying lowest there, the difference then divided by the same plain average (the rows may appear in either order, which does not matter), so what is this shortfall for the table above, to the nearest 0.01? 0.92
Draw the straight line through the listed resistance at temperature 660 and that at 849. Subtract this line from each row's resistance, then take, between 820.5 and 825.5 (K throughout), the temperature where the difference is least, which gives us 824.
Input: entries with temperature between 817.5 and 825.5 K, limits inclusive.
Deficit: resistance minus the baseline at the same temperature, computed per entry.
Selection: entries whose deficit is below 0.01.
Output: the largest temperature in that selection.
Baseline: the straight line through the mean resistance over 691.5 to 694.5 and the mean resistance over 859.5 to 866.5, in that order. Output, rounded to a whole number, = 825 K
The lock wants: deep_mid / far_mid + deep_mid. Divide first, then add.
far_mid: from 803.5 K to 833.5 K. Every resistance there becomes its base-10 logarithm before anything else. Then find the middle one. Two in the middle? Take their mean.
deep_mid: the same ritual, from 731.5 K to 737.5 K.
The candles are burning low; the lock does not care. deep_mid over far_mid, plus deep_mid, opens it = 0.20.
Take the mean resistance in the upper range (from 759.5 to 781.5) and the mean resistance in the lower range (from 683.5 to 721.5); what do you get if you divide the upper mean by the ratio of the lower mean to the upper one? 1.86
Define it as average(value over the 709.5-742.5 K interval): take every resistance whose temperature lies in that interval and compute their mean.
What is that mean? 1.0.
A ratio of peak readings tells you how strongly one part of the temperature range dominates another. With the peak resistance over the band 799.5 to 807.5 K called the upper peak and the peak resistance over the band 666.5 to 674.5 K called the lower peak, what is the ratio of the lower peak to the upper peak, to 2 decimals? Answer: 0.63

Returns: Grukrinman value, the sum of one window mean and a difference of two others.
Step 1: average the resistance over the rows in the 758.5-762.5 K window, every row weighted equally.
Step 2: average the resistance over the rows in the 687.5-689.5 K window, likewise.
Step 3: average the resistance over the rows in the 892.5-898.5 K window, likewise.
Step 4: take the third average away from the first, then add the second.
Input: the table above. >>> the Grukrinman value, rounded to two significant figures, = 0.92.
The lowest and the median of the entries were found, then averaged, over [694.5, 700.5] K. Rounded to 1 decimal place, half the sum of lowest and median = 1.0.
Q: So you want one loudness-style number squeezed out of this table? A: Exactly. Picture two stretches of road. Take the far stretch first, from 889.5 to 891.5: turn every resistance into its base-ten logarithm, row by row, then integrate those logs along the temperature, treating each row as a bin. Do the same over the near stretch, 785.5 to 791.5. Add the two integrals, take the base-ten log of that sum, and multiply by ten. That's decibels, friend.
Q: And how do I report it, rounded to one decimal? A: 1.1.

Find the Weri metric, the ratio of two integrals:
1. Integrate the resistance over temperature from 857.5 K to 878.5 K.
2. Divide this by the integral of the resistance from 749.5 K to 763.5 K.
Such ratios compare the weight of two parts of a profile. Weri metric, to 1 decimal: 2.1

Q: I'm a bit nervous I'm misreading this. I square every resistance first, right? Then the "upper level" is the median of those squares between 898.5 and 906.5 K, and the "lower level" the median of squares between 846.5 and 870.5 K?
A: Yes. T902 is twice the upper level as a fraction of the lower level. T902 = 1.73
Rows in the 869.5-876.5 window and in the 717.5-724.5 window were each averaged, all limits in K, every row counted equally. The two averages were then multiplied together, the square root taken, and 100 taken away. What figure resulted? -98.8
